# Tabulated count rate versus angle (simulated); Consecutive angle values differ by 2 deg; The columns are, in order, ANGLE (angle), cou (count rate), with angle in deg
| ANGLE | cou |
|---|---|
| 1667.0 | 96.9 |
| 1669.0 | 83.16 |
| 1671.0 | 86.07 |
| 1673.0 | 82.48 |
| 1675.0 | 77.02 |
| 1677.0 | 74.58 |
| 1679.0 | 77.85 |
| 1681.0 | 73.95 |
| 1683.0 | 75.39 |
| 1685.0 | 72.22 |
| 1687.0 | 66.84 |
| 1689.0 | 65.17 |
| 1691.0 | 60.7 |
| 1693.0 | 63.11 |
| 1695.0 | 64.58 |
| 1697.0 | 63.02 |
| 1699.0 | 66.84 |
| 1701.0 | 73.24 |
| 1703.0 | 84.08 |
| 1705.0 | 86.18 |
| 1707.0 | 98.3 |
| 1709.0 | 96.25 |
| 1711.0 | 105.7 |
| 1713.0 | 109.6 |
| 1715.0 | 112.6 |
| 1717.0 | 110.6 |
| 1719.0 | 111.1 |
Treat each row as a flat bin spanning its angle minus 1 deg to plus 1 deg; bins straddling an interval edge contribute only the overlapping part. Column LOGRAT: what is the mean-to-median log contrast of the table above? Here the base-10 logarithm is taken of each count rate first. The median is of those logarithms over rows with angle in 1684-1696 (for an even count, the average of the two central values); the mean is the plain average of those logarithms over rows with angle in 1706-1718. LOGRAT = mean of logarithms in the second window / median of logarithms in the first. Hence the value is 1.12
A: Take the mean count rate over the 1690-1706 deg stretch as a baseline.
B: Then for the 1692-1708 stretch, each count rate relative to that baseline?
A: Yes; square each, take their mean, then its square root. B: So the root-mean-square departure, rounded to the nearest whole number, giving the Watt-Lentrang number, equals 13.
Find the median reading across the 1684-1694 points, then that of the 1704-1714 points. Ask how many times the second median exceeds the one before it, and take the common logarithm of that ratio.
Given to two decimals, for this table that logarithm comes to 0.18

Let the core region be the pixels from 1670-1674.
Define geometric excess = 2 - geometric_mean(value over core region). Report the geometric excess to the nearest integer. -82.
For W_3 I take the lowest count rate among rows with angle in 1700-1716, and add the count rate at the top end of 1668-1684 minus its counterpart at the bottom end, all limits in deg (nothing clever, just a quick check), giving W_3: 65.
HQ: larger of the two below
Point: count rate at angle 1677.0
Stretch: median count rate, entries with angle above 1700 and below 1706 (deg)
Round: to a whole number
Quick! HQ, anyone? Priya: 84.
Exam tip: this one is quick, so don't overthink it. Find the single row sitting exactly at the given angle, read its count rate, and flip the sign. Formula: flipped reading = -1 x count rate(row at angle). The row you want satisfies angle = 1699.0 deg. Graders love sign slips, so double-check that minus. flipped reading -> -67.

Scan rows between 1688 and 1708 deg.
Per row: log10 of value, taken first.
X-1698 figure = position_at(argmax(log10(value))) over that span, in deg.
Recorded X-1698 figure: 1707.0 deg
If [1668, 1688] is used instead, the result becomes 1671.0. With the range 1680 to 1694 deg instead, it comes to 1683.0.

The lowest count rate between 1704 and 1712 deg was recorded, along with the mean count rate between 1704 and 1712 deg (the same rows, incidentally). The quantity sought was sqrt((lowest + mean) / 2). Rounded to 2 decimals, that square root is 9.56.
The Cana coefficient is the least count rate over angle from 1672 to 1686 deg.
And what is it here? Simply 72.22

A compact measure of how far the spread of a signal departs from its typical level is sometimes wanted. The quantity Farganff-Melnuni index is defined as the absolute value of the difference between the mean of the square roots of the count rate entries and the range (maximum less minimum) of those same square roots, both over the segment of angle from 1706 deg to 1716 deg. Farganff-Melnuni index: 9.4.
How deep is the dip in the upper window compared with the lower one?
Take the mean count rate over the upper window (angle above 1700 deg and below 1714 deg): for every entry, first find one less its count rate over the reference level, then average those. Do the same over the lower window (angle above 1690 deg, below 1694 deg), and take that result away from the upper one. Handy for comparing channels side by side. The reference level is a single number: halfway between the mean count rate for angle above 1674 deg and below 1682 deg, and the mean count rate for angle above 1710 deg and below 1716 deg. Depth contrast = -0.34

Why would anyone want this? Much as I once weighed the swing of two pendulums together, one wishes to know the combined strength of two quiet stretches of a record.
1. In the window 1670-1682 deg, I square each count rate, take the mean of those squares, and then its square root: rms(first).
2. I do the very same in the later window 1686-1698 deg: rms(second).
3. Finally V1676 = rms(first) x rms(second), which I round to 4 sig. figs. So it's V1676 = 5036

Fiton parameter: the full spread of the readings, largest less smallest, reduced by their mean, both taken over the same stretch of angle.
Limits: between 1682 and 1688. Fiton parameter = -63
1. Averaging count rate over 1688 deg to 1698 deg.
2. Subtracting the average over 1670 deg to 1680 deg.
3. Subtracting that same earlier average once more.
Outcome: -96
